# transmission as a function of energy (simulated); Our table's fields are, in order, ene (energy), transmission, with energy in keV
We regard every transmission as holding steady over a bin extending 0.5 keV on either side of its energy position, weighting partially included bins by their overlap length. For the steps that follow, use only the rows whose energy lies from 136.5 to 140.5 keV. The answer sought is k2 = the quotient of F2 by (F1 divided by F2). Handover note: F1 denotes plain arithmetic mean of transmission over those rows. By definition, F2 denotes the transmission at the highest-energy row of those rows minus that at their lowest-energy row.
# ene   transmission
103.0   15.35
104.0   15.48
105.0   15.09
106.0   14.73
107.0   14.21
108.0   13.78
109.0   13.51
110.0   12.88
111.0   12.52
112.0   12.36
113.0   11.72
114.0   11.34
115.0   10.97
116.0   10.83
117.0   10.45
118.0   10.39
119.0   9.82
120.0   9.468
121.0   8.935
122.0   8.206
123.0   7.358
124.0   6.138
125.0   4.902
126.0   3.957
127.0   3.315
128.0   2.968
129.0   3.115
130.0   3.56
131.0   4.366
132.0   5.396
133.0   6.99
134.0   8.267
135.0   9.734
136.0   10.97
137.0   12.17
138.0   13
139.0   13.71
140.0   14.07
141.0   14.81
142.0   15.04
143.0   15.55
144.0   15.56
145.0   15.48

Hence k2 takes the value 0.3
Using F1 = 13.2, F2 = 2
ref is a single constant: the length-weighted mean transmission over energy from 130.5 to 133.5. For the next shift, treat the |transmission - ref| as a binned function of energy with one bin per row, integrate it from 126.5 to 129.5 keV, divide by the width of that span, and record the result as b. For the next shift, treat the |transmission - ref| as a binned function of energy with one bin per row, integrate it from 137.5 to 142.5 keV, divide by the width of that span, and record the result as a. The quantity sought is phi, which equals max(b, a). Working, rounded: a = 9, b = 2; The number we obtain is 8.5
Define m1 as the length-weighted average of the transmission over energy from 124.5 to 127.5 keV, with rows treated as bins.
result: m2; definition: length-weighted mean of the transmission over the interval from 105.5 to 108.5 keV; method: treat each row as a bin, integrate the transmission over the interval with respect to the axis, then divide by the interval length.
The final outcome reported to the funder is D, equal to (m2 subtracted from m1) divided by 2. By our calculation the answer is -5.1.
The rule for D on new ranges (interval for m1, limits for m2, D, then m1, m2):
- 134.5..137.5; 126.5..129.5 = 3.9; 11.0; 3.1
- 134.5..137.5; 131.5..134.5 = 2.0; 11.0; 6.9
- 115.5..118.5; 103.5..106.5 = -2.3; 10.6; 15.1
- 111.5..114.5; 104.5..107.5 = -1.4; 11.8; 14.7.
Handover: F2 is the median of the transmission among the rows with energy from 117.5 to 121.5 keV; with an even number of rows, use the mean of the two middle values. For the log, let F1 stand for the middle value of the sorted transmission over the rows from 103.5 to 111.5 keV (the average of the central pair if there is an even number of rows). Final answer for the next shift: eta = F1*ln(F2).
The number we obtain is 32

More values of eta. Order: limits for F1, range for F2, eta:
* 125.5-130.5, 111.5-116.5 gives 8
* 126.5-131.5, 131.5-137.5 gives 7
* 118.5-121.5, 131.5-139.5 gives 22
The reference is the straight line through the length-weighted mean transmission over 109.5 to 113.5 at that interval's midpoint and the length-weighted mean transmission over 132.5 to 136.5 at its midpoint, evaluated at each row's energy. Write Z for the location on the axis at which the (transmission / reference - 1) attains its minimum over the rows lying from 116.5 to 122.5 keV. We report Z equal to 122.0 keV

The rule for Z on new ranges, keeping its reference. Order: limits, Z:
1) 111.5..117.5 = 117.0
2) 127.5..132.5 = 128.0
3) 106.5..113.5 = 113.0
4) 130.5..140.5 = 131.0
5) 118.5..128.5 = 128.0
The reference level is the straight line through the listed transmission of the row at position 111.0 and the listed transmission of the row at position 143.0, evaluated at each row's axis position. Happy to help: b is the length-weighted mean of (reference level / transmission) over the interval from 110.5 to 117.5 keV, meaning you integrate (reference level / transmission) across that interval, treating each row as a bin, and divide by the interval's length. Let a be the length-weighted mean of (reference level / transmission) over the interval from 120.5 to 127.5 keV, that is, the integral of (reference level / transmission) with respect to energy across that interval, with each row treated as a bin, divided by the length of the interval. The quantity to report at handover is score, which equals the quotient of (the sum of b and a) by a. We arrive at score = 1.4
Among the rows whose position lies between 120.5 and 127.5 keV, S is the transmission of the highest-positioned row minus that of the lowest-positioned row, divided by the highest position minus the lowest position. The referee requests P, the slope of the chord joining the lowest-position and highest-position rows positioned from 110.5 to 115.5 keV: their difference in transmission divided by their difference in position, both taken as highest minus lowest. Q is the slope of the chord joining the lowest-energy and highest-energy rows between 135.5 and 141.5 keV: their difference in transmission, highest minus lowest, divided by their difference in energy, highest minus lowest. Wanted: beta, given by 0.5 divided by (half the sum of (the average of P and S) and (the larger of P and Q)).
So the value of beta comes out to 9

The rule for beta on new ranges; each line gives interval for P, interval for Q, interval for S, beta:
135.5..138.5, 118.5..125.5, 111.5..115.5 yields 1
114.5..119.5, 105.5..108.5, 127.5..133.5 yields -34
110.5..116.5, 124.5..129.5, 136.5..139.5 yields -8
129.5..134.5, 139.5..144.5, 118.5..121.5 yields 1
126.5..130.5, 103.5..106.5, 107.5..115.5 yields -13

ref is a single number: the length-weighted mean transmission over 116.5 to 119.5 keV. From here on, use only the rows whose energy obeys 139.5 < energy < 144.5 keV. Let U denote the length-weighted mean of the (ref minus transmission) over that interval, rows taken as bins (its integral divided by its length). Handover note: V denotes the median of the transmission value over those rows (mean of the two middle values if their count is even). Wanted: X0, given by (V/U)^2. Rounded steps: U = -4.8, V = 15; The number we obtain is 10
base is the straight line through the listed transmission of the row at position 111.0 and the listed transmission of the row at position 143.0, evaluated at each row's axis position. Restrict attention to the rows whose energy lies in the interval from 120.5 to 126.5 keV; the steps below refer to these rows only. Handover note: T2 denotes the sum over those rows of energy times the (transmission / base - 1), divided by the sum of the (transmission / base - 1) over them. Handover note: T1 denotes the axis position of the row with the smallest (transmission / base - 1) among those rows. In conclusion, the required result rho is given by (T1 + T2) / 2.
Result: 125.0 keV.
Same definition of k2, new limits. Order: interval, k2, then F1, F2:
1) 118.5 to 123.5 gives 0.7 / 8.8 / -2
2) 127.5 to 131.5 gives 0.6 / 3.5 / 1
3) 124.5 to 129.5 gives 0.9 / 3.7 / -2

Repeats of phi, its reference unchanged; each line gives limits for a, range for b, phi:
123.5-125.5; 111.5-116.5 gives 5.9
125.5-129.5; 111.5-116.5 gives 5.9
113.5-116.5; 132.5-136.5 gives 5.5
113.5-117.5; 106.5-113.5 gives 7.4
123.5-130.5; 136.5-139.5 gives 7.4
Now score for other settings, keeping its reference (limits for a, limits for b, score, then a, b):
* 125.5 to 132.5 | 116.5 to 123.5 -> 1.4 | 3.9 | 1.5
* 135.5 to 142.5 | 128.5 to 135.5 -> 3.5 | 1.1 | 2.9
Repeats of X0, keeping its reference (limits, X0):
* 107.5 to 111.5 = 20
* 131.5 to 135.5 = 8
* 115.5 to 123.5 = 150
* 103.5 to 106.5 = 10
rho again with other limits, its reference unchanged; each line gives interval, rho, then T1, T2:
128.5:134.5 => 130.1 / 129.0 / 131.2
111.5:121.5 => 119.5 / 121.0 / 117.9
